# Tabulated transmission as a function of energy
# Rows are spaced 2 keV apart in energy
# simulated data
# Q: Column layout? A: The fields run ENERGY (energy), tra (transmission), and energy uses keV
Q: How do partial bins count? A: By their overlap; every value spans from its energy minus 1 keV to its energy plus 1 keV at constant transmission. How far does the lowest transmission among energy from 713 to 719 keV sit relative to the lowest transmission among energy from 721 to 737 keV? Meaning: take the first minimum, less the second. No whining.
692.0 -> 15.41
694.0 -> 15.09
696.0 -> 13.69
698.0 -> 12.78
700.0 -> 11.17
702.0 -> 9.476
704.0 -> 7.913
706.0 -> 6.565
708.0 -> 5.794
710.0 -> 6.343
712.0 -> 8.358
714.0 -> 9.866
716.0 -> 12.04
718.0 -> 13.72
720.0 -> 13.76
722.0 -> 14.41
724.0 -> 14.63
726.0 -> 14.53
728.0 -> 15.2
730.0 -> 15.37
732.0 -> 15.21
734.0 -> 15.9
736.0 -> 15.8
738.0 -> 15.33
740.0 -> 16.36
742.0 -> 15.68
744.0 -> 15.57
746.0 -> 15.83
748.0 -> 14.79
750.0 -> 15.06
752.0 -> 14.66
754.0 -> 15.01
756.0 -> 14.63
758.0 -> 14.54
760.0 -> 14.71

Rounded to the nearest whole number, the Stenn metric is -5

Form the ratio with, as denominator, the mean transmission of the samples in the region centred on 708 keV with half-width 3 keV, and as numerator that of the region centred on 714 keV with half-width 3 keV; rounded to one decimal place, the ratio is 1.6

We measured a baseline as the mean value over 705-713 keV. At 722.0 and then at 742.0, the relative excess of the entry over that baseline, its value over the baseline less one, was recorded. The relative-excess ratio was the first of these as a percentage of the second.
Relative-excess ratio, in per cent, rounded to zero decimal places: 86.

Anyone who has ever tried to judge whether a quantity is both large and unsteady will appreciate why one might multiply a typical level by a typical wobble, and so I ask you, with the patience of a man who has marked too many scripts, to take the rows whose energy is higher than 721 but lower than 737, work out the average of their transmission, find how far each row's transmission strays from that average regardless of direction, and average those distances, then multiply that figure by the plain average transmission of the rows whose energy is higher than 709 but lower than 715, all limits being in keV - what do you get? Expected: 3.7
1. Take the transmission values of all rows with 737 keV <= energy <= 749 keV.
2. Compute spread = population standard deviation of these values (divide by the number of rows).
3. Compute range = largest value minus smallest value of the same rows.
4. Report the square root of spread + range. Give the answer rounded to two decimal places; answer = 1.43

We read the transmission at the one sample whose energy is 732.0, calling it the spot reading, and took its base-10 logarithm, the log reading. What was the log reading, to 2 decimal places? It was 1.18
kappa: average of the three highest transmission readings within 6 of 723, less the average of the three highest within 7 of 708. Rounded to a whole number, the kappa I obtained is 6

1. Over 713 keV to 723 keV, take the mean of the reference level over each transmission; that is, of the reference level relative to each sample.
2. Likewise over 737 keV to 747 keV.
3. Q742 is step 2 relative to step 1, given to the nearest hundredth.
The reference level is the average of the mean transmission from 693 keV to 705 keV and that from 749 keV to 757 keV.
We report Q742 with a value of 0.80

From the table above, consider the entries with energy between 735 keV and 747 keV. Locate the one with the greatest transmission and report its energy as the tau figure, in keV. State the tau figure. 740.0 keV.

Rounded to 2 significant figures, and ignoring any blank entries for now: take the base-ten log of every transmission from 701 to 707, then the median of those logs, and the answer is 0.90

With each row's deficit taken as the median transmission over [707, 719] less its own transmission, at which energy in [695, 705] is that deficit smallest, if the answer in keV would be 696.0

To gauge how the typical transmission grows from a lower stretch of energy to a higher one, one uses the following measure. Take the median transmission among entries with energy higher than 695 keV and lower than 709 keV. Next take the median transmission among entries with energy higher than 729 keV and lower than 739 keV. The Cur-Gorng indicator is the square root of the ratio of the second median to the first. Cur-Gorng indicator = 1.27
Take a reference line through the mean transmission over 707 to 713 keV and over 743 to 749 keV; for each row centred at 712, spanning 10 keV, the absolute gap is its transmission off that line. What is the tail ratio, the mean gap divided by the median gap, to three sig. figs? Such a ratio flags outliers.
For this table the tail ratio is 1.52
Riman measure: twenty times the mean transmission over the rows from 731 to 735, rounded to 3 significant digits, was 311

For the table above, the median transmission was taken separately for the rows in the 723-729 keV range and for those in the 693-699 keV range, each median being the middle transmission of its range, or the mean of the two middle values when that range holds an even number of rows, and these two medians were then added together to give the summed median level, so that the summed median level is 28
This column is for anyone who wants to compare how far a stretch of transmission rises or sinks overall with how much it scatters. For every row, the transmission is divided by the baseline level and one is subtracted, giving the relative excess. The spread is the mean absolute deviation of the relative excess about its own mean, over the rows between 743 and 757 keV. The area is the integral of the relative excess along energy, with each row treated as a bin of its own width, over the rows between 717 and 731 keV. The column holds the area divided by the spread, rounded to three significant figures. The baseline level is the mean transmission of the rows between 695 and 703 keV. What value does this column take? 108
